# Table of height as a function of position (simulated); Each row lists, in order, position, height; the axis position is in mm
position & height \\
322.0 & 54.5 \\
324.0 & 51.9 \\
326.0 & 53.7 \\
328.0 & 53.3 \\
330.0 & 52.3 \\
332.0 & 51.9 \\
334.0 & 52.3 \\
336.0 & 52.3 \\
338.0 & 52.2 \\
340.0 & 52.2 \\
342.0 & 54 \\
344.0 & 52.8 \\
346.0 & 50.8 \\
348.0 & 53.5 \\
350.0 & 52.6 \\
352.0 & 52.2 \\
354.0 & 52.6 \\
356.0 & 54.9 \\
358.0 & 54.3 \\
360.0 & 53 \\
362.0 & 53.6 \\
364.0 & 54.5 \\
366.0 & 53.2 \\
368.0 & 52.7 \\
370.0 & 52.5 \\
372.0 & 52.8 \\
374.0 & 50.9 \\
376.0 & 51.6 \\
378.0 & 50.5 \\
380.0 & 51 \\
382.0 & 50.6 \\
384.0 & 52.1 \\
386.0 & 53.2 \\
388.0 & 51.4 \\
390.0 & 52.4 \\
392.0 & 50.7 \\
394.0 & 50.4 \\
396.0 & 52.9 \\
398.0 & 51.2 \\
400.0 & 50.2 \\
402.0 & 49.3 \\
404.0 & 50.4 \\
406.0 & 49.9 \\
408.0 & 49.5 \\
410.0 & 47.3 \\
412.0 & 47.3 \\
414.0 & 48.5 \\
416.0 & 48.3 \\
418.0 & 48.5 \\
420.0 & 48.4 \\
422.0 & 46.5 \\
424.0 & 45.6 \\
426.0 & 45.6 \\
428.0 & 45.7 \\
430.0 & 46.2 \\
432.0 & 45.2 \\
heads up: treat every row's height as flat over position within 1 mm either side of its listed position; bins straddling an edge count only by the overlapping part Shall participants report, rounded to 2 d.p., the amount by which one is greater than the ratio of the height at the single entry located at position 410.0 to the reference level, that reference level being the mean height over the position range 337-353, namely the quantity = 0.10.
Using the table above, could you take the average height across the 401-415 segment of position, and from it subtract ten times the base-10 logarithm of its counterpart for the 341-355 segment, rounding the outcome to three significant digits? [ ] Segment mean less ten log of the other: 31.7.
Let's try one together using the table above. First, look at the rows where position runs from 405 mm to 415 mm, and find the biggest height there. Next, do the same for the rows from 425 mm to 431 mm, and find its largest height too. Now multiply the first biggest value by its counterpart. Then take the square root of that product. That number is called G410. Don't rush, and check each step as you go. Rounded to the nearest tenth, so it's 48.0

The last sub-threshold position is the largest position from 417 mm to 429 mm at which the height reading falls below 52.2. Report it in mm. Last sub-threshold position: 428.0 mm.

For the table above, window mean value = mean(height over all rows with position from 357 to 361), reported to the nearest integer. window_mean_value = 54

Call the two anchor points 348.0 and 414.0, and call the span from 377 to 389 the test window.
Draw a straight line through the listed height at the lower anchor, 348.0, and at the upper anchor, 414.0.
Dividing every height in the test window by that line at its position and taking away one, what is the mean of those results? 0.0122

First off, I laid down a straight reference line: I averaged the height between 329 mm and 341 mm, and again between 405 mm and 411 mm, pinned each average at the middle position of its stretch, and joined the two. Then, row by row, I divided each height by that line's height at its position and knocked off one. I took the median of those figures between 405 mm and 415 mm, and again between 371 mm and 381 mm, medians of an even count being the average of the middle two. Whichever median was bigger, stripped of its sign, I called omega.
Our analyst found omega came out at 0.017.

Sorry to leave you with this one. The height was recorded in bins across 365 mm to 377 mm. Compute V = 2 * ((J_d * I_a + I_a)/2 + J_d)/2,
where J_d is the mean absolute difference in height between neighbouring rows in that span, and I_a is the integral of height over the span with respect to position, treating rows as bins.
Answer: 540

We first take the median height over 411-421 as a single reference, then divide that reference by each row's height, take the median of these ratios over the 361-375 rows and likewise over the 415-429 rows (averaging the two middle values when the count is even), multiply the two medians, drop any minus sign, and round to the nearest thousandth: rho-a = 0.954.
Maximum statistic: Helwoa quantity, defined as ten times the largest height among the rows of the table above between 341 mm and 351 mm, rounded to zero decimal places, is 540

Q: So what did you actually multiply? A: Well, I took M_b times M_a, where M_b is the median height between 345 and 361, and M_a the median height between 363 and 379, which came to 2777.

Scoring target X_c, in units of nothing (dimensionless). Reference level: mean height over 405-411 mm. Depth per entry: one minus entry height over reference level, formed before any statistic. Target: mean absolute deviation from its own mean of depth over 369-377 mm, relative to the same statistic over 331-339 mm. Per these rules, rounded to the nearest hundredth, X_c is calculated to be 5.09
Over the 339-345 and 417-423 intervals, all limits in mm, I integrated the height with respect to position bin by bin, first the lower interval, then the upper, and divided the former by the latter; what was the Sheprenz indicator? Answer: 1.11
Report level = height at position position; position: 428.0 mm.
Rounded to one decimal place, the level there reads 45.7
